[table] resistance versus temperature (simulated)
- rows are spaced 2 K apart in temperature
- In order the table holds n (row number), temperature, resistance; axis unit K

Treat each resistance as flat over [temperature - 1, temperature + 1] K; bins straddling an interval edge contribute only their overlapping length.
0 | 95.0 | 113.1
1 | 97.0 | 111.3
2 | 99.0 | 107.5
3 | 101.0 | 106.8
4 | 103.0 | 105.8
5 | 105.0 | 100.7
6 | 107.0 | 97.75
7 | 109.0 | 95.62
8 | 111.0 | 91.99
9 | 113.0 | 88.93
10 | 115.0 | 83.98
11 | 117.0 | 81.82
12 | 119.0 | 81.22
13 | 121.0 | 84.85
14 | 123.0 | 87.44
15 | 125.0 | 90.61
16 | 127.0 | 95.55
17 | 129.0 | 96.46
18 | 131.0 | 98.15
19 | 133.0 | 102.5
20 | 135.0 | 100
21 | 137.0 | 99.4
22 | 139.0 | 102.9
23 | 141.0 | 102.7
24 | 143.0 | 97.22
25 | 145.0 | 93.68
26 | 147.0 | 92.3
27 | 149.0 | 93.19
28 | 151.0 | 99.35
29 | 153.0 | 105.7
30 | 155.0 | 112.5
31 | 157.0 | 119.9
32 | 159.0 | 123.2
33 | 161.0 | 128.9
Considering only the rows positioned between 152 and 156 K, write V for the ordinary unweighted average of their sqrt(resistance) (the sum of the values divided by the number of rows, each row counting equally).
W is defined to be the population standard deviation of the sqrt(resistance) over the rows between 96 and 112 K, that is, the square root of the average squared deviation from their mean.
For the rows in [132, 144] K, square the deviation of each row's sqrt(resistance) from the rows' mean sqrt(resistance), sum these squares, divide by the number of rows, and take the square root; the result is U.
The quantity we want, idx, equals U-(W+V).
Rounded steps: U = 0.10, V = 10.4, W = 0.311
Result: -10.7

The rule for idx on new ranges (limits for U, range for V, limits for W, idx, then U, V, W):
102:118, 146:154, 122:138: -9.7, 0.40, 9.9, 0.242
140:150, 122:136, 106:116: -9.8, 0.19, 9.8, 0.256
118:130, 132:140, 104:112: -9.9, 0.29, 10.1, 0.162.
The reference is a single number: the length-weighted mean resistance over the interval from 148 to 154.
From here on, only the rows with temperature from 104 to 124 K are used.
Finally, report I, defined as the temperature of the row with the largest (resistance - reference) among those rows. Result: 105.0 K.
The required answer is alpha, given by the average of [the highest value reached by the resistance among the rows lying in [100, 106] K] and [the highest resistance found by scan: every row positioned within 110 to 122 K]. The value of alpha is 99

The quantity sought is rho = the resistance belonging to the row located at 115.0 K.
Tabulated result 83.98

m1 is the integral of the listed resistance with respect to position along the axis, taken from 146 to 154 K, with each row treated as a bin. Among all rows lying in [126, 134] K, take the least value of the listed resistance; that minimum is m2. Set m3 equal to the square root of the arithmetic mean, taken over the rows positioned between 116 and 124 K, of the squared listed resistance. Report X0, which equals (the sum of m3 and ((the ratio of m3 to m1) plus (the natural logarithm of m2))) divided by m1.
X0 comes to 0.113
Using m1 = 781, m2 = 95.55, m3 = 84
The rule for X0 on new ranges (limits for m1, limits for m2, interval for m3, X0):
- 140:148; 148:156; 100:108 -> 0.139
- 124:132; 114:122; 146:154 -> 0.134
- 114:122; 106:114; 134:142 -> 0.160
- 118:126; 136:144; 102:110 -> 0.152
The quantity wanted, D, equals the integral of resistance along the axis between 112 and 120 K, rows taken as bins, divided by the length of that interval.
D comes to 84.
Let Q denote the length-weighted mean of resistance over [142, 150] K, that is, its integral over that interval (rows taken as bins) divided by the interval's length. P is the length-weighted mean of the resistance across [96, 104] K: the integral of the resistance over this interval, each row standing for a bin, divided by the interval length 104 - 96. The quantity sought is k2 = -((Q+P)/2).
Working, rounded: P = 108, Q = 94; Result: -101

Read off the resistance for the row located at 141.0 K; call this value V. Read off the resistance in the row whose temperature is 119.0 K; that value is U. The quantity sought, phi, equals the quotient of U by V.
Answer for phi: 0.79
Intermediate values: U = 81.22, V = 102.7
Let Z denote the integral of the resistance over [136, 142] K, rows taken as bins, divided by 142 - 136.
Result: 102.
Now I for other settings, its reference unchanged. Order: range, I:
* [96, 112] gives 97.0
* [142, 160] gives 159.0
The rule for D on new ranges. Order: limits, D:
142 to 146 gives 95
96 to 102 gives 109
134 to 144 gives 100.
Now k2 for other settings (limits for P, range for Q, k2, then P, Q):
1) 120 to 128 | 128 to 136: -94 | 90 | 99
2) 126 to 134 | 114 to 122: -91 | 98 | 83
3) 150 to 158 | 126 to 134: -104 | 109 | 98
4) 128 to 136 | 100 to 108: -101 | 99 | 103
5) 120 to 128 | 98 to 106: -97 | 90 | 105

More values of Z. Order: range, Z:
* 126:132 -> 97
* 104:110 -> 98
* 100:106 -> 104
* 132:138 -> 101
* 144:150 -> 93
